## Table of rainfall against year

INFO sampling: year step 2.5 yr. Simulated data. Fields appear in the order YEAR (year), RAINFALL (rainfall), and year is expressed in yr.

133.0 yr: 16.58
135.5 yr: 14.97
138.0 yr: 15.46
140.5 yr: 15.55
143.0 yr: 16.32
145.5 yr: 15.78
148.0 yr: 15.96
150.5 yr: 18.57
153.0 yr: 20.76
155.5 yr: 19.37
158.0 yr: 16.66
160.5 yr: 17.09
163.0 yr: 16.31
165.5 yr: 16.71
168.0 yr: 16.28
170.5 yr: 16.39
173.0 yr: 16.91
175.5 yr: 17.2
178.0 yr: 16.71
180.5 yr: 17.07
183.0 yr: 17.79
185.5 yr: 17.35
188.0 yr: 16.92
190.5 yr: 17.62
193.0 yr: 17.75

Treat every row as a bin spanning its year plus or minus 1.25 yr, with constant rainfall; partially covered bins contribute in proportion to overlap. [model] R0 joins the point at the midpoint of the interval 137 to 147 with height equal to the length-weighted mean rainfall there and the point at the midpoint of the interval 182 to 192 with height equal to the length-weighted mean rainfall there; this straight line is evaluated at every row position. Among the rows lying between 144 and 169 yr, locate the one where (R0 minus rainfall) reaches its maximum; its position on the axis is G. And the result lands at 168.0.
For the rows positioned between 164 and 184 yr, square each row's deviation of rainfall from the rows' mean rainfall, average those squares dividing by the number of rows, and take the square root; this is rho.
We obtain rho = 0.5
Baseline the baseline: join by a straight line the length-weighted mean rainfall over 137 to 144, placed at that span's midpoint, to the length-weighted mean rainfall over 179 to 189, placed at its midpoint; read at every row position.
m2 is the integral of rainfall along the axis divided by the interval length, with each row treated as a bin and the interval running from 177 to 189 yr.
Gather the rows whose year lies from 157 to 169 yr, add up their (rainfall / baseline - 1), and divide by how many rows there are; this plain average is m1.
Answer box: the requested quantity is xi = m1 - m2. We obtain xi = -17.2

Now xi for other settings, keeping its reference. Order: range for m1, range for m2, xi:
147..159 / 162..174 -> -16.4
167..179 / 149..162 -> -18.4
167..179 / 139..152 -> -16.5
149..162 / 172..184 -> -17.0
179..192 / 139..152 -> -16.5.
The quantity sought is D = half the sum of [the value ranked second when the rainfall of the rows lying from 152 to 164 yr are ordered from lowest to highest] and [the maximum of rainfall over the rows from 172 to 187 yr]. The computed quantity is 17.2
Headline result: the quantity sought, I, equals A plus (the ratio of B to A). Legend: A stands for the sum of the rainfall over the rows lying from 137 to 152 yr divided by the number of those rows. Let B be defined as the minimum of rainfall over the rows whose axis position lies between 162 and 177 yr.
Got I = 17.3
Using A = 16.3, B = 16.28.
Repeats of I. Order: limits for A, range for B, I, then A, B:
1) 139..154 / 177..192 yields 18.1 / 17.2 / 16.71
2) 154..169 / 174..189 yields 18.0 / 17.1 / 16.71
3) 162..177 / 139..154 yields 17.6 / 16.6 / 15.55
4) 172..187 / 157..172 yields 18.1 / 17.2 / 16.28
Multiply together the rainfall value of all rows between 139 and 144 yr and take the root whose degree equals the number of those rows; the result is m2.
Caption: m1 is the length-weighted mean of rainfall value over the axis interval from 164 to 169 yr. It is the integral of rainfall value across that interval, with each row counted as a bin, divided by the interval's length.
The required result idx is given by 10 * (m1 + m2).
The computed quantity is 324.3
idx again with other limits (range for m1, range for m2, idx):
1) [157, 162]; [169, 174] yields 335.1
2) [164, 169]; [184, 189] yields 336.3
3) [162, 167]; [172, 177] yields 335.6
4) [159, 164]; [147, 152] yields 339.3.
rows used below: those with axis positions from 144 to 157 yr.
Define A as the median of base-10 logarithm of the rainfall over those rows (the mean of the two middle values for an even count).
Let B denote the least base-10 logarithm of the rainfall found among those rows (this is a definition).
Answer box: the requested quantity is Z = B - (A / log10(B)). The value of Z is -15.0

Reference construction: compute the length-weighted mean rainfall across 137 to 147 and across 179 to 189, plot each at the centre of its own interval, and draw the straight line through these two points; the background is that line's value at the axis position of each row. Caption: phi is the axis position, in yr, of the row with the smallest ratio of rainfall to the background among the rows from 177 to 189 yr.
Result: 188.0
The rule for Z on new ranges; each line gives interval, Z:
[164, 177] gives -13.5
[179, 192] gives -12.6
